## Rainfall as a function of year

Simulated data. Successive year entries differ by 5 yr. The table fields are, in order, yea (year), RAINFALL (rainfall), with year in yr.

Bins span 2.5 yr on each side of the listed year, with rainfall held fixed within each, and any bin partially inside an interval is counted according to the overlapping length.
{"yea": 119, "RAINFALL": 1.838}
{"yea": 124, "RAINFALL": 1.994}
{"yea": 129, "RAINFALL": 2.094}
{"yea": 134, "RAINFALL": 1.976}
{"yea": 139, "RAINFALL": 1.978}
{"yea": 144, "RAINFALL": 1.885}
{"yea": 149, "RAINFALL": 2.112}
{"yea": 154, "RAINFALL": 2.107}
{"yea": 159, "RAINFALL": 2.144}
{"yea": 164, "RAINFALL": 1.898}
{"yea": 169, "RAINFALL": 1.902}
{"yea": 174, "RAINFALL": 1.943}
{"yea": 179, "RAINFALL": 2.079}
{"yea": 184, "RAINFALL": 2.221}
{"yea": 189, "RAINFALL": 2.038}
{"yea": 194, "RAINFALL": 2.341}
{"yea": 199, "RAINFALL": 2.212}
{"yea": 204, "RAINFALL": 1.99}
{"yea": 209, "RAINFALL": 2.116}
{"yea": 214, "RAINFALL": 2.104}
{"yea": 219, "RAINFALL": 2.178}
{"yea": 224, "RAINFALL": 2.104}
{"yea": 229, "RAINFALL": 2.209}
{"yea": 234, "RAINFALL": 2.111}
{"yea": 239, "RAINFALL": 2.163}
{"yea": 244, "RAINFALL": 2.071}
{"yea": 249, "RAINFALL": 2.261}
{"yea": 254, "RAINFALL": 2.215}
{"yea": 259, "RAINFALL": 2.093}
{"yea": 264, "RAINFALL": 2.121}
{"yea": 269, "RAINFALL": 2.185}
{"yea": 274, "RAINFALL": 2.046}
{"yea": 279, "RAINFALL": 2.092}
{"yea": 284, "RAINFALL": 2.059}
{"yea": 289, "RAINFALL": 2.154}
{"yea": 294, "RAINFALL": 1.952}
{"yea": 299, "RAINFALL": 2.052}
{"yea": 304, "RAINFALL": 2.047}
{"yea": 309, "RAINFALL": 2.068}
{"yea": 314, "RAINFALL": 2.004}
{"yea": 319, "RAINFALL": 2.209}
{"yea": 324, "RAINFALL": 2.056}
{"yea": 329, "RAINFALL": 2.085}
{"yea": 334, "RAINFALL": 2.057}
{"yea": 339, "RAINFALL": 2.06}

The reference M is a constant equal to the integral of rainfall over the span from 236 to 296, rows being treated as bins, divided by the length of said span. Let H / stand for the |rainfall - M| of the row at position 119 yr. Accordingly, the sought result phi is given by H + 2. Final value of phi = 2.28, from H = 0.28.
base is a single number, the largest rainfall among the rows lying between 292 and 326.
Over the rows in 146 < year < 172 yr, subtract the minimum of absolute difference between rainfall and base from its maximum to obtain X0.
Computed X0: 0.25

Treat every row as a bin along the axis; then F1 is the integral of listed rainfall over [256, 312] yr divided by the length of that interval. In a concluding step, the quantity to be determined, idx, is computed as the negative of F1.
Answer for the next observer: -2.08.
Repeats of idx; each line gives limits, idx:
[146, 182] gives -2.03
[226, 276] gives -2.15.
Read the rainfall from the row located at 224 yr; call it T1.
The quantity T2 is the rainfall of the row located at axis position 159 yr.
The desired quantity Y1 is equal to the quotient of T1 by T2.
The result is 0.98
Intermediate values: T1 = 2.104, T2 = 2.144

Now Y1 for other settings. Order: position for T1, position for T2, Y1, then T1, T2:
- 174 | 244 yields 0.94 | 1.943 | 2.071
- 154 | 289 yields 0.98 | 2.107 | 2.154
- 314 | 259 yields 0.96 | 2.004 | 2.093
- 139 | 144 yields 1.05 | 1.978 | 1.885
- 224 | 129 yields 1.00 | 2.104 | 2.094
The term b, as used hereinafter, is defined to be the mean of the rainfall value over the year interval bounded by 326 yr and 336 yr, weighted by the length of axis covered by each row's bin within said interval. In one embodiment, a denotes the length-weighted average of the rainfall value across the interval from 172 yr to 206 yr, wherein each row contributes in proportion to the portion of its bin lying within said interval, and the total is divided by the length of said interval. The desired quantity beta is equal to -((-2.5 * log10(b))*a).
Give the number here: 1.677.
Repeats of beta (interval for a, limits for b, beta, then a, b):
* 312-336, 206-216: 1.684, 2.08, 2.10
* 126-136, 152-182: 1.548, 2.04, 2.01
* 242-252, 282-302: 1.698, 2.17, 2.05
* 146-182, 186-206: 1.686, 2.03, 2.15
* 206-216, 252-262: 1.748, 2.10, 2.15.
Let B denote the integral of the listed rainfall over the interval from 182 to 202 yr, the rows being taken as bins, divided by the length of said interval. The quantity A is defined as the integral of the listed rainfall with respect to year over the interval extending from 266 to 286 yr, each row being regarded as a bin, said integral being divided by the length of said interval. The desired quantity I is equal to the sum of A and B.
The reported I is 4.29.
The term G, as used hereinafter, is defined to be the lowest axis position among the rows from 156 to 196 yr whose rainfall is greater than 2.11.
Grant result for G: 159 yr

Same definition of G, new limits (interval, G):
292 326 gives 319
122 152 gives 149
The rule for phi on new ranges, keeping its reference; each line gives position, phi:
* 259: 2.03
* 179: 2.04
